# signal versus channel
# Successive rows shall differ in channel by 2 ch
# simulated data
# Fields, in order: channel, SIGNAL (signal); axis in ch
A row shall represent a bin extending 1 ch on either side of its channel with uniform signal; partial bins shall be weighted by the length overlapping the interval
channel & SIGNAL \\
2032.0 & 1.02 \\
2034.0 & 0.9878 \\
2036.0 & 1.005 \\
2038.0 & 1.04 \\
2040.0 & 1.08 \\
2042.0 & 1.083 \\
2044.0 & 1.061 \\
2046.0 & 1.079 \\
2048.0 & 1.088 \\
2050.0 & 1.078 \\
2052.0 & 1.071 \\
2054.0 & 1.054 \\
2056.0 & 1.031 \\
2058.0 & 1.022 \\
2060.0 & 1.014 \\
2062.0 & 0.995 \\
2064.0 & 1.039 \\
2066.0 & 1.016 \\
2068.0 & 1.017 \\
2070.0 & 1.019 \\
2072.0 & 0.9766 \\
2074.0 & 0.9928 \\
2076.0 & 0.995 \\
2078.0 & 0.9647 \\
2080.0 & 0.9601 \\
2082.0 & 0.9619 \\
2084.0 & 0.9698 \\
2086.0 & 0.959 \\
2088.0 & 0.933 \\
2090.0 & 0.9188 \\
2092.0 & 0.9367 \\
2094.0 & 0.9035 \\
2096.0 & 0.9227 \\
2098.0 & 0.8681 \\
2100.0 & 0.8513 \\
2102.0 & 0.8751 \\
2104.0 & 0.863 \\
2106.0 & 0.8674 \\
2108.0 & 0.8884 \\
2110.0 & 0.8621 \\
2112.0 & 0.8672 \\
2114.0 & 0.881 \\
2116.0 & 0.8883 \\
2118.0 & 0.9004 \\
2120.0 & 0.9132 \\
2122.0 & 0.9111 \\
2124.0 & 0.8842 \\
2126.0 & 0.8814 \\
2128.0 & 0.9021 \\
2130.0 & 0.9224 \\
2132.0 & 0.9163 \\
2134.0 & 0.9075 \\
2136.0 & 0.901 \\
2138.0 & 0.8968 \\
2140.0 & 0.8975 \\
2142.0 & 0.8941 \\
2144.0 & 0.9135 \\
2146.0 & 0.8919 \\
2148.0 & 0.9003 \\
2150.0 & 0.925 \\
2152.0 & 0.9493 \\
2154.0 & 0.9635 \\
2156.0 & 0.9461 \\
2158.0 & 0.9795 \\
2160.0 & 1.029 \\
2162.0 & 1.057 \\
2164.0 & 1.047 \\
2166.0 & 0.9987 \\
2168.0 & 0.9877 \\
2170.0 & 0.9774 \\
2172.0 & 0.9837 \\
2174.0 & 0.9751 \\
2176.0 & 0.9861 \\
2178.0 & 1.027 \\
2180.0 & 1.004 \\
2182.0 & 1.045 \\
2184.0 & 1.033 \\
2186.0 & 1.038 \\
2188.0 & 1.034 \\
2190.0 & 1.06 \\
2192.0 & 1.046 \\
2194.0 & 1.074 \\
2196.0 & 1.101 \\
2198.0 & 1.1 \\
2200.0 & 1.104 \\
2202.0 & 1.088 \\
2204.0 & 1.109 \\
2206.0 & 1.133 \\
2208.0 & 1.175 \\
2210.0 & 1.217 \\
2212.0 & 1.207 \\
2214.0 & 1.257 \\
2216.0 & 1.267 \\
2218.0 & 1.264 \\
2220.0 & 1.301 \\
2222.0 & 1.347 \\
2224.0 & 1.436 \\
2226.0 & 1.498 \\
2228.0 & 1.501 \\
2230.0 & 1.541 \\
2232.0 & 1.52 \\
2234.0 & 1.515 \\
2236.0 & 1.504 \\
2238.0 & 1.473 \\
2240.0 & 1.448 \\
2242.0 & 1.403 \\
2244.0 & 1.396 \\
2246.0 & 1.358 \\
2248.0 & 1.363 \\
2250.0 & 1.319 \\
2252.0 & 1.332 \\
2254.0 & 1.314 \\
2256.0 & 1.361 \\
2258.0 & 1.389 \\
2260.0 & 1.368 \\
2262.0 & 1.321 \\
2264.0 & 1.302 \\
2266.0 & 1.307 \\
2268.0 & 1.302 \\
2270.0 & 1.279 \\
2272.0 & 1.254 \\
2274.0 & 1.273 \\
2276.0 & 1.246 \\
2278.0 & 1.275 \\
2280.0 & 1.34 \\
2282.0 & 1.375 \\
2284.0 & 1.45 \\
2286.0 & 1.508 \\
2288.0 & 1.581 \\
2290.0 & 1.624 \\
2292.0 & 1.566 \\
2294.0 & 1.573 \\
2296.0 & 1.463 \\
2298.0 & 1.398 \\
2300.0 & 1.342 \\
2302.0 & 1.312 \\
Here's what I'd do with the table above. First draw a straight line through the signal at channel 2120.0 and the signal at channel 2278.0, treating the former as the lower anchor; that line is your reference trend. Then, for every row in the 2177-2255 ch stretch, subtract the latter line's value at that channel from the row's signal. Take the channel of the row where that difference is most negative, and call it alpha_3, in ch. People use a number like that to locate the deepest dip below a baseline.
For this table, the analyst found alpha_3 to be 2180.0 ch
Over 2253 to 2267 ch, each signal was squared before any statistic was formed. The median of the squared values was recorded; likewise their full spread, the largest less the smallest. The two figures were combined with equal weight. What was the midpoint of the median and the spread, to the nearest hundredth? 0.99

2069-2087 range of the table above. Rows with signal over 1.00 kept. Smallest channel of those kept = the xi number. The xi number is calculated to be 2070.0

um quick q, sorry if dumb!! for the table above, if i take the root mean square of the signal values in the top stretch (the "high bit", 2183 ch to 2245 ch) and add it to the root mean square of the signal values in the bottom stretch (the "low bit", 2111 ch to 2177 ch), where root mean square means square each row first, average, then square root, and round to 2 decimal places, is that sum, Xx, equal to 2.21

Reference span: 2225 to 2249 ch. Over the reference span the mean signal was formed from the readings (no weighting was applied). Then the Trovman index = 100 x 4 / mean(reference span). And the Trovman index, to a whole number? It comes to 274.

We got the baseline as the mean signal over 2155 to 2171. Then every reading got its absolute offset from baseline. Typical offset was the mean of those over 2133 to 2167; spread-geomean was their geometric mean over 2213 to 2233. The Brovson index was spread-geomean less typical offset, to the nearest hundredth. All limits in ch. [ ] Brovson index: 0.30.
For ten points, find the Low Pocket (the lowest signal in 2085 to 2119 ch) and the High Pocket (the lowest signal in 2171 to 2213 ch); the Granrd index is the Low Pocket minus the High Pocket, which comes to -0.12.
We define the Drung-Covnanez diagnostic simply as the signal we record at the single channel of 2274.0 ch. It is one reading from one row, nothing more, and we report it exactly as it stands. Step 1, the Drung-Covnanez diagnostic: 1.273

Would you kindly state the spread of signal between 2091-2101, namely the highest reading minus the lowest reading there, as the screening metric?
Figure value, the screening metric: 0.085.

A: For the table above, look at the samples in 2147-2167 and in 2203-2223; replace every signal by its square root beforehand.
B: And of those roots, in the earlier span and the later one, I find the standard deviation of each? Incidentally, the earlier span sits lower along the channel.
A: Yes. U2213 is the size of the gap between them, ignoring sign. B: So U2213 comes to 0.007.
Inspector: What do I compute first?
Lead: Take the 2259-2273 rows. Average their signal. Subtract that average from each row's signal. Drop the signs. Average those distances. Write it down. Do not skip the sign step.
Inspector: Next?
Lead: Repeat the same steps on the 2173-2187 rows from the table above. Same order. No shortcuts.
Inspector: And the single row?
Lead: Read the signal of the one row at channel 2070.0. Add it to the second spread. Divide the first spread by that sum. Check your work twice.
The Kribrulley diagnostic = 0.022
